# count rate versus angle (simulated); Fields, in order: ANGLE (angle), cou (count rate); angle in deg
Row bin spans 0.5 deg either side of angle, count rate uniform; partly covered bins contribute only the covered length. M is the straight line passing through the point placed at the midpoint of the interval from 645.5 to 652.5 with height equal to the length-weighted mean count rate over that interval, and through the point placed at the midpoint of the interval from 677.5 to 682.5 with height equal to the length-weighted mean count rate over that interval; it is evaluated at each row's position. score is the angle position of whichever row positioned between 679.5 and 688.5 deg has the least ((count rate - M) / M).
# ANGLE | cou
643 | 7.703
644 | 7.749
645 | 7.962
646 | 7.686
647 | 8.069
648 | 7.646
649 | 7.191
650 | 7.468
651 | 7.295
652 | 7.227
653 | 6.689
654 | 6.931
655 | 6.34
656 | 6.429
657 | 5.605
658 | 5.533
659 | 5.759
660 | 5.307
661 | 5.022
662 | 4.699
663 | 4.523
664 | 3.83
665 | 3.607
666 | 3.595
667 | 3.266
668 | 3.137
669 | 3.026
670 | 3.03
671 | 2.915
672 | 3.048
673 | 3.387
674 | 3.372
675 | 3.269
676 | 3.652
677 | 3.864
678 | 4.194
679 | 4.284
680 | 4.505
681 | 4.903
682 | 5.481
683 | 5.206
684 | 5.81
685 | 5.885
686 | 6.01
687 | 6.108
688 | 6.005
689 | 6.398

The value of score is 680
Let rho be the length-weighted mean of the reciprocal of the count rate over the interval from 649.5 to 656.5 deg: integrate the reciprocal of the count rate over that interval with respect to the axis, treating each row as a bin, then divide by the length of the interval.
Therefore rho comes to 0.15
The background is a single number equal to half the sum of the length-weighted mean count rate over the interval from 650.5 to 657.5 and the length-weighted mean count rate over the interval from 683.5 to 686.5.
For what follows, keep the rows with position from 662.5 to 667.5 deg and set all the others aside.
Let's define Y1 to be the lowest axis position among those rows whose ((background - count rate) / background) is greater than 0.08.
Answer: 663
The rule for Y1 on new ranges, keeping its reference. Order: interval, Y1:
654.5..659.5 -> 657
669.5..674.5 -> 670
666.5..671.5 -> 667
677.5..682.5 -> 678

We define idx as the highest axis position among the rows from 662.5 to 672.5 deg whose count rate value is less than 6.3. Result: 672 deg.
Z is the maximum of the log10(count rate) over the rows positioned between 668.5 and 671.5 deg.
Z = 0.48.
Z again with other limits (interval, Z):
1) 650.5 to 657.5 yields 0.86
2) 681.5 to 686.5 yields 0.78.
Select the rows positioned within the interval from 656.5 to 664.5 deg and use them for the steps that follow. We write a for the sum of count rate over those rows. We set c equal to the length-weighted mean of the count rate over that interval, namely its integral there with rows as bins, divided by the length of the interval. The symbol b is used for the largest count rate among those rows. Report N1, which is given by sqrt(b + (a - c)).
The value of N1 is 6.4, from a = 40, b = 5.759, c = 5.0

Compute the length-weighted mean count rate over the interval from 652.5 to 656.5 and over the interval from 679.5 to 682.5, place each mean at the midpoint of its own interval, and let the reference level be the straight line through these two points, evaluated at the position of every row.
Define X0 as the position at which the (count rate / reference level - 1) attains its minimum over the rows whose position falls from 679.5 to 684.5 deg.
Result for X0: 680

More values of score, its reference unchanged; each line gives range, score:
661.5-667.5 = 667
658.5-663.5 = 663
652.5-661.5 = 661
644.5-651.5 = 649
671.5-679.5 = 672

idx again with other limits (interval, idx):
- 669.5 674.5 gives 674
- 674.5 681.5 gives 681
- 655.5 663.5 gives 663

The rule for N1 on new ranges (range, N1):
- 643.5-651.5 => 7.8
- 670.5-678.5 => 5.3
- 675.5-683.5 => 6.1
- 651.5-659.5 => 7.2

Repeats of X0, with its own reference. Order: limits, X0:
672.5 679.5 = 675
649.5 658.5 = 658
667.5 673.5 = 671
